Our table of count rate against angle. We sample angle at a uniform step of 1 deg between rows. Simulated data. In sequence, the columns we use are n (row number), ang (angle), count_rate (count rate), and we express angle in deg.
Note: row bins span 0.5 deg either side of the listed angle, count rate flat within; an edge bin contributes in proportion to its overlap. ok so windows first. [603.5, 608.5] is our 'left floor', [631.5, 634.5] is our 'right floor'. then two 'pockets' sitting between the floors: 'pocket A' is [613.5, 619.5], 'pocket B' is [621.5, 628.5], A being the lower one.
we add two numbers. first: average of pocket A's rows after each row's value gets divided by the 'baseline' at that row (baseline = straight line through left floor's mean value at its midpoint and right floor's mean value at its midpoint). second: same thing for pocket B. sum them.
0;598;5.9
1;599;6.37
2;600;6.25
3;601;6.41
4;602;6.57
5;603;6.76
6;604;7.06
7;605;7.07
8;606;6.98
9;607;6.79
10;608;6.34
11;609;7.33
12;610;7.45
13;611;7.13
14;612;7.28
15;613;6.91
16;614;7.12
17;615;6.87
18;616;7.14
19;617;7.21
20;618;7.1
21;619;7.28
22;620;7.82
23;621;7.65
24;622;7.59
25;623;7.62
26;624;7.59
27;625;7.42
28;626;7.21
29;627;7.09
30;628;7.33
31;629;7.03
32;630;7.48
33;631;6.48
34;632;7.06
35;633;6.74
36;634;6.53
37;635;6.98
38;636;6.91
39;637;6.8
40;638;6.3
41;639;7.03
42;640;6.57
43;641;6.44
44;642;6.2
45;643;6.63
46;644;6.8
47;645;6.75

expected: 2.13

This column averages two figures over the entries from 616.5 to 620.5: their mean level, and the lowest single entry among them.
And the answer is 7.2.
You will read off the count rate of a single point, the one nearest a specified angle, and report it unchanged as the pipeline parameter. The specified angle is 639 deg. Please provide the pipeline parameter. 7.03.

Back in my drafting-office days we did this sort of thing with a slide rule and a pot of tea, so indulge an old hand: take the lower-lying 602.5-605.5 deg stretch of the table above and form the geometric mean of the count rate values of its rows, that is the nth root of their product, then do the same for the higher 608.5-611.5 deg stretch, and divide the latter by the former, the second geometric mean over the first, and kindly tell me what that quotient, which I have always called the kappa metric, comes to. 1.05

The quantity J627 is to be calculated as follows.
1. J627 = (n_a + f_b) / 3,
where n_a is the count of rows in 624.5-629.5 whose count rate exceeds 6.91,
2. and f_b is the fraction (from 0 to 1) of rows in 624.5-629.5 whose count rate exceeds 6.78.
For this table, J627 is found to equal 2.0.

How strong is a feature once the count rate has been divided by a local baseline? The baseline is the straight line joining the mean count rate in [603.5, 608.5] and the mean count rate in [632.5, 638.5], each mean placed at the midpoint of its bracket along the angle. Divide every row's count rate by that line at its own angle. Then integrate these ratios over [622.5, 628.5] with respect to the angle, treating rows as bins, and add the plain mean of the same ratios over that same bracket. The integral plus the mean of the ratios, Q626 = 7.6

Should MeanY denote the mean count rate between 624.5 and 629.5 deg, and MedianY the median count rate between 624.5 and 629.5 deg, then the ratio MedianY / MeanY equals 1.00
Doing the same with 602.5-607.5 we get 1.01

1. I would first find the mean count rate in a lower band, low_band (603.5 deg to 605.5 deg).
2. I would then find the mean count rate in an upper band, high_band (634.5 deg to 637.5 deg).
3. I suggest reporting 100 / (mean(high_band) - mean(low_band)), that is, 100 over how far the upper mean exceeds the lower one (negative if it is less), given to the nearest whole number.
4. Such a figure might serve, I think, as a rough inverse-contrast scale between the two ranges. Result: -594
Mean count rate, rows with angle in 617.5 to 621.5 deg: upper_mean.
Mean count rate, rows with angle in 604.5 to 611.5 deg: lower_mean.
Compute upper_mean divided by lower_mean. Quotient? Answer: 1.06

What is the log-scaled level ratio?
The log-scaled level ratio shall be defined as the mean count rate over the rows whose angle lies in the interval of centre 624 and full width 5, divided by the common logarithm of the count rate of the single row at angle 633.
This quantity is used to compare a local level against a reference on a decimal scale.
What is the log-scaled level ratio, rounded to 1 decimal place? 9.0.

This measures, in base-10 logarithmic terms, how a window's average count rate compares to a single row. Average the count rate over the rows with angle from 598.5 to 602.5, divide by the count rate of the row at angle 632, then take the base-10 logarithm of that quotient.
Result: -0.043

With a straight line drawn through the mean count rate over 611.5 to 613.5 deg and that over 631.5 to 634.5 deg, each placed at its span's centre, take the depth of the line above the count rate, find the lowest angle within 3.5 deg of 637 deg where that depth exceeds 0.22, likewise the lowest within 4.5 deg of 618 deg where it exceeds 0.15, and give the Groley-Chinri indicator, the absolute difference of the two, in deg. 19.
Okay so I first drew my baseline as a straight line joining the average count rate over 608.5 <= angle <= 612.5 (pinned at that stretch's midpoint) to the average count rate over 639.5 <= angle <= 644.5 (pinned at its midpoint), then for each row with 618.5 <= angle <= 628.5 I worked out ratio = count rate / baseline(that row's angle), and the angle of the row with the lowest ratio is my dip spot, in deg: 619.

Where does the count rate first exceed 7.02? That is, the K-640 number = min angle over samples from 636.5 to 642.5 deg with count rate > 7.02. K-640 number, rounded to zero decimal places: 639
